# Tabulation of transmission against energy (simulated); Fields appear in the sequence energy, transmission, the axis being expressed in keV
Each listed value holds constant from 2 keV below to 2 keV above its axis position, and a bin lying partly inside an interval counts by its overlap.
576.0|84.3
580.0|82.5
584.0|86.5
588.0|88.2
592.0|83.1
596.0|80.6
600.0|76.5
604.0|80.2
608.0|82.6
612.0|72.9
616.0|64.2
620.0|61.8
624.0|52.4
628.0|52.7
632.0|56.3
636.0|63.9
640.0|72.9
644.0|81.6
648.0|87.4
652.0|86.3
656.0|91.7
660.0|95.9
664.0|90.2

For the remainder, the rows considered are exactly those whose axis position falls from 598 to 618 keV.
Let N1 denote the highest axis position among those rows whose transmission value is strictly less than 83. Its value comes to 616.0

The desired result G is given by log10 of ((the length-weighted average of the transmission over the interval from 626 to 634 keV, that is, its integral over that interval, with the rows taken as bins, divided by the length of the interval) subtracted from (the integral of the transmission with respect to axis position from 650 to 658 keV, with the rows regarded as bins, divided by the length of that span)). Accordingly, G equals 1.5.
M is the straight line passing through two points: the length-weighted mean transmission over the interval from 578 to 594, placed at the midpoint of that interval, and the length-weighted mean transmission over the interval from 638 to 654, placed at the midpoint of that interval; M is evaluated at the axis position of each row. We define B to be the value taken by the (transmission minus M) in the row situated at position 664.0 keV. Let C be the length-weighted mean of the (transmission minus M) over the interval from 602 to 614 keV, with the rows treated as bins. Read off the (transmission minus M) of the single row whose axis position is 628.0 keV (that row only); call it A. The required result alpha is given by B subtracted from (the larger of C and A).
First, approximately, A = -30.3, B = 9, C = -5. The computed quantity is -14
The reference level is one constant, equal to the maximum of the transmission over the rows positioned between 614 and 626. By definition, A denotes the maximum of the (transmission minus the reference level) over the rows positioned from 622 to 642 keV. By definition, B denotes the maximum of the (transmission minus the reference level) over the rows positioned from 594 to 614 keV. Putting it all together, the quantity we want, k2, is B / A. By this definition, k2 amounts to 2.1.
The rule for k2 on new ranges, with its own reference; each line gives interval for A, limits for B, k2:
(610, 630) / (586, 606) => 2.8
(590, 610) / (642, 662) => 1.7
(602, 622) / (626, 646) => 0.9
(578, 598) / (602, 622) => 0.8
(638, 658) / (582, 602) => 0.9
